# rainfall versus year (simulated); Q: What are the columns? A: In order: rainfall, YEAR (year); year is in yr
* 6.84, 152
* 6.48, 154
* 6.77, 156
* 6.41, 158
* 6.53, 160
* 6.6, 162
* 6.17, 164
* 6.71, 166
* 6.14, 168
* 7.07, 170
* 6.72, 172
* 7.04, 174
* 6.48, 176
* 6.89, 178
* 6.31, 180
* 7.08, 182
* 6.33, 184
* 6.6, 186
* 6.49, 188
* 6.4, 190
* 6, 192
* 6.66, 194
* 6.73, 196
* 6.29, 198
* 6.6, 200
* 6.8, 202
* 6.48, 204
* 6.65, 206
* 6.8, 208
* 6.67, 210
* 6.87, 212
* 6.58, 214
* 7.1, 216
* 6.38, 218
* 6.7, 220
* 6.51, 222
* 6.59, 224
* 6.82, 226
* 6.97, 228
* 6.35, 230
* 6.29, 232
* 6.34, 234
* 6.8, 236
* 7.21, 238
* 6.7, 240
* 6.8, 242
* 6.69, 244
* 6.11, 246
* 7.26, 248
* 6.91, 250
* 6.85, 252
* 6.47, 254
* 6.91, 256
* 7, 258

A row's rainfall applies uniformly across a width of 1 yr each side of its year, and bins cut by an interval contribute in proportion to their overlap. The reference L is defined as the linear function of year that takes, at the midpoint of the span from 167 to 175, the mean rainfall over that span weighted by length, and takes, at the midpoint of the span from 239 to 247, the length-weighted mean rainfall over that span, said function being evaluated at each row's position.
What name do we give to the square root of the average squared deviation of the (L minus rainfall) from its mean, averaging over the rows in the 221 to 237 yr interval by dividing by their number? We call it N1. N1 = 0.24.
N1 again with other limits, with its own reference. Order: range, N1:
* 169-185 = 0.30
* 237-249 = 0.38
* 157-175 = 0.32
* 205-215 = 0.11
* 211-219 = 0.27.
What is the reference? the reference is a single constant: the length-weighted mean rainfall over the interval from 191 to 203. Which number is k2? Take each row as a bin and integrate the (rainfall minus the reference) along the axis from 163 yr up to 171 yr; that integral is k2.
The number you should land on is 0.1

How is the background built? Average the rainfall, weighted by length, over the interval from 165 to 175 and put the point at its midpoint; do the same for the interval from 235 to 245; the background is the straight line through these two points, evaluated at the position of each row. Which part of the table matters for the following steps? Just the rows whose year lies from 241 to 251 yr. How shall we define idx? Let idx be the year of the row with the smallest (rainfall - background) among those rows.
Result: 246 yr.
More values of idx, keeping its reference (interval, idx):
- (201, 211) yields 204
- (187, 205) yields 192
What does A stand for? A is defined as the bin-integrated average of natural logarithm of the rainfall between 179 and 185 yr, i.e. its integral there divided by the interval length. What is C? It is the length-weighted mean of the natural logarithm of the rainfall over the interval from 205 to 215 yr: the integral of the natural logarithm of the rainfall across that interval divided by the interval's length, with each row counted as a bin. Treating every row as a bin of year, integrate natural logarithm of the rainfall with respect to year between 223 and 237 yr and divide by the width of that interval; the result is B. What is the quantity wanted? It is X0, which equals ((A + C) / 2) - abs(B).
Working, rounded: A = 1.88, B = 1.89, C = 1.90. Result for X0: 0.007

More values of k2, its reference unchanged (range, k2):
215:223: 1.3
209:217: 2.3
